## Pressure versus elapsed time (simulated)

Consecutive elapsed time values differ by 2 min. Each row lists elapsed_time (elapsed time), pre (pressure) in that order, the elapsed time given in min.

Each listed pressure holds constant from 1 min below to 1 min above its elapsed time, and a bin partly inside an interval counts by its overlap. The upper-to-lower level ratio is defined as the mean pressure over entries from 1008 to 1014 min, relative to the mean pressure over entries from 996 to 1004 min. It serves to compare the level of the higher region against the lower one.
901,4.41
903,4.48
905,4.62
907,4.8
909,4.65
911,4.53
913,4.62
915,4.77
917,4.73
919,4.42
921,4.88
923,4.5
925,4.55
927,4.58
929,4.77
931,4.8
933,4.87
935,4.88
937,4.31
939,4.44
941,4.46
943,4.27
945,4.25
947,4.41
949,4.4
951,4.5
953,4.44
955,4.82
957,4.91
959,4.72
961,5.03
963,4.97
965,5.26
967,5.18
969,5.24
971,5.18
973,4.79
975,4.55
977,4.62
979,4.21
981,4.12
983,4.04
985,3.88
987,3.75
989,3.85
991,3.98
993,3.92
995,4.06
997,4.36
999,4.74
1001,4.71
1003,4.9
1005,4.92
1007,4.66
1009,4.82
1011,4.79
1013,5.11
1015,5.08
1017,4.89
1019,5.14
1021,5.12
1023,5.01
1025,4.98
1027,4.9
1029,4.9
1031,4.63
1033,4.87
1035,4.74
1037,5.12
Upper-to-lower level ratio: 1.05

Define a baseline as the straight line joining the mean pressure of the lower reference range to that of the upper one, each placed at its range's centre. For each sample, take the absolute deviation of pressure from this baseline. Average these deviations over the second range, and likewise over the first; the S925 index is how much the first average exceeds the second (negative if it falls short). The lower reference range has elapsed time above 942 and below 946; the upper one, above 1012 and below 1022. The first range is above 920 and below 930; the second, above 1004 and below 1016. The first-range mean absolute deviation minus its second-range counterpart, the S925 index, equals 0.47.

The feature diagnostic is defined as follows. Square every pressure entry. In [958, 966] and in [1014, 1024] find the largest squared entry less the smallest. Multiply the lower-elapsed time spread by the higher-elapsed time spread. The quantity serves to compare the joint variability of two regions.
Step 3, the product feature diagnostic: 14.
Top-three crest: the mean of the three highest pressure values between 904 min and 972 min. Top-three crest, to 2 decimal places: 5.23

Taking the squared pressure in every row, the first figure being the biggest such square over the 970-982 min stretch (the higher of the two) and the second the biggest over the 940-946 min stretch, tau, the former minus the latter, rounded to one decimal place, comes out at 6.9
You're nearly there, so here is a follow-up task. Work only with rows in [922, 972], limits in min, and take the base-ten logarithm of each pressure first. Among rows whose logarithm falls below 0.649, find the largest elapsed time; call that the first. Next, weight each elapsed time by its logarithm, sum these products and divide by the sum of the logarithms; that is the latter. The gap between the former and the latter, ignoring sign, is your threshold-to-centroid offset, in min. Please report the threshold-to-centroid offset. 5.7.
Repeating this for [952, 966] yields 6.1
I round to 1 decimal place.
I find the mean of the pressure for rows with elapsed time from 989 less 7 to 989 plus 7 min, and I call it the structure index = 3.9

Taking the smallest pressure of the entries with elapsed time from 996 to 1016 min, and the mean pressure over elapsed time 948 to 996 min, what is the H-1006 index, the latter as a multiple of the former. 1.04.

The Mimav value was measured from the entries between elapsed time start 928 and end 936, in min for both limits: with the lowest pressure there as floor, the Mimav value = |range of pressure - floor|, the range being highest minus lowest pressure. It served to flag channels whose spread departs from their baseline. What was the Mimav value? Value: 4.7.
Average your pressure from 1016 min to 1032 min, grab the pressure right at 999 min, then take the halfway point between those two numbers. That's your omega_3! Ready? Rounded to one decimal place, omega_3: 4.8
